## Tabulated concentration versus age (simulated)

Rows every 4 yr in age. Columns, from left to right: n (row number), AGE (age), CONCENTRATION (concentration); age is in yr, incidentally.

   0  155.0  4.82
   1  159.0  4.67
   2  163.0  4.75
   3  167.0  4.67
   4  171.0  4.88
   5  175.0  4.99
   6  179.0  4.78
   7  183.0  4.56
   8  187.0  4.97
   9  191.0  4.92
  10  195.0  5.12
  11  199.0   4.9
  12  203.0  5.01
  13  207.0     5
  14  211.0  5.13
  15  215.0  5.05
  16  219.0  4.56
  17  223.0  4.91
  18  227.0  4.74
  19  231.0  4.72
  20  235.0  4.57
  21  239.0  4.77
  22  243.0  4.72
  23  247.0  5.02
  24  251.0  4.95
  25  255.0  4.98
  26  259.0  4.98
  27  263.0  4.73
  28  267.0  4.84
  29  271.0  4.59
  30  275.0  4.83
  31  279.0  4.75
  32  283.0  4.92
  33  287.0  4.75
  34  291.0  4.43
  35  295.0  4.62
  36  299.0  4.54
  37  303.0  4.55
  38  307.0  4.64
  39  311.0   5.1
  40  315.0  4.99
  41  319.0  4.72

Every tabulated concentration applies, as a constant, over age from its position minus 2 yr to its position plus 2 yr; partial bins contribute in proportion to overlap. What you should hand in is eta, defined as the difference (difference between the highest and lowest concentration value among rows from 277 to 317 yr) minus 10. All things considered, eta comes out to -9.33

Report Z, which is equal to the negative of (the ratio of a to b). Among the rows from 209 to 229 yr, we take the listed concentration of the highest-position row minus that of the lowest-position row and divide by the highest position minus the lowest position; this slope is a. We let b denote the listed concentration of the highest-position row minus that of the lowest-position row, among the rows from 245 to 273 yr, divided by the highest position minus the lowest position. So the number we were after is -1.4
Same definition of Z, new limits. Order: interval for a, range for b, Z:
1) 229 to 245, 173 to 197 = 0.0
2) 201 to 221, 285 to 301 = -1.6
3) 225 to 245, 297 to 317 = 0.0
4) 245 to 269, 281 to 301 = -0.4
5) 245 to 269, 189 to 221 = -0.7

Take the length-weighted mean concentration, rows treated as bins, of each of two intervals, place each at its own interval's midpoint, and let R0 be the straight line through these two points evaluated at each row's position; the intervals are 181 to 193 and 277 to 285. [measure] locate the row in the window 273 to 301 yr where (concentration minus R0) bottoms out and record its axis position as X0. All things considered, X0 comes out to 291.0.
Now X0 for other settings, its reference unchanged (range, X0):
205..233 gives 219.0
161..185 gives 183.0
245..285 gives 271.0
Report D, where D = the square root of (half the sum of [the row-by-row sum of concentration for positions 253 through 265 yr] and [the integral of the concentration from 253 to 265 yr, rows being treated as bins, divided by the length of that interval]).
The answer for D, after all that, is 3.13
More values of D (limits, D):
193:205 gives 3.17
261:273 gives 3.07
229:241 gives 3.06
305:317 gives 3.13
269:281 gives 3.07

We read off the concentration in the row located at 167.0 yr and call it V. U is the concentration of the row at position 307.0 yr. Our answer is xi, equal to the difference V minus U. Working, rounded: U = 4.64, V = 4.67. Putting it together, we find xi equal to 0.03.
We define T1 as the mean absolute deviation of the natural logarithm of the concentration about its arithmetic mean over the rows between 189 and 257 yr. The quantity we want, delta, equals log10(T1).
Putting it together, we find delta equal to -1.52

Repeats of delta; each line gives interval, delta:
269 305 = -1.55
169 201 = -1.63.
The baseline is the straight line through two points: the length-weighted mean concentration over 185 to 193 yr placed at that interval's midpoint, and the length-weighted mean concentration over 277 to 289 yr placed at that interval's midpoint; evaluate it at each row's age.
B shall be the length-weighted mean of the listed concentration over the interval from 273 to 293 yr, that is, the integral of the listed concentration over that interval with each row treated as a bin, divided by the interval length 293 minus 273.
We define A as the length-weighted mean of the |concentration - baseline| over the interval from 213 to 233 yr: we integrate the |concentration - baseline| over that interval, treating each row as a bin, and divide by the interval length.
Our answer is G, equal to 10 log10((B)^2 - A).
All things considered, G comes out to 13.5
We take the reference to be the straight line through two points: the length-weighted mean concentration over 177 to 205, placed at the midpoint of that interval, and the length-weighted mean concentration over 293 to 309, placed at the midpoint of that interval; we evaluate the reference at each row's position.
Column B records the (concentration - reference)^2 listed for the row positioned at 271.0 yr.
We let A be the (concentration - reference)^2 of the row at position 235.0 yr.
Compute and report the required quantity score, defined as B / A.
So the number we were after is 0.2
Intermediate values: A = 0.041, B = 0.0066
